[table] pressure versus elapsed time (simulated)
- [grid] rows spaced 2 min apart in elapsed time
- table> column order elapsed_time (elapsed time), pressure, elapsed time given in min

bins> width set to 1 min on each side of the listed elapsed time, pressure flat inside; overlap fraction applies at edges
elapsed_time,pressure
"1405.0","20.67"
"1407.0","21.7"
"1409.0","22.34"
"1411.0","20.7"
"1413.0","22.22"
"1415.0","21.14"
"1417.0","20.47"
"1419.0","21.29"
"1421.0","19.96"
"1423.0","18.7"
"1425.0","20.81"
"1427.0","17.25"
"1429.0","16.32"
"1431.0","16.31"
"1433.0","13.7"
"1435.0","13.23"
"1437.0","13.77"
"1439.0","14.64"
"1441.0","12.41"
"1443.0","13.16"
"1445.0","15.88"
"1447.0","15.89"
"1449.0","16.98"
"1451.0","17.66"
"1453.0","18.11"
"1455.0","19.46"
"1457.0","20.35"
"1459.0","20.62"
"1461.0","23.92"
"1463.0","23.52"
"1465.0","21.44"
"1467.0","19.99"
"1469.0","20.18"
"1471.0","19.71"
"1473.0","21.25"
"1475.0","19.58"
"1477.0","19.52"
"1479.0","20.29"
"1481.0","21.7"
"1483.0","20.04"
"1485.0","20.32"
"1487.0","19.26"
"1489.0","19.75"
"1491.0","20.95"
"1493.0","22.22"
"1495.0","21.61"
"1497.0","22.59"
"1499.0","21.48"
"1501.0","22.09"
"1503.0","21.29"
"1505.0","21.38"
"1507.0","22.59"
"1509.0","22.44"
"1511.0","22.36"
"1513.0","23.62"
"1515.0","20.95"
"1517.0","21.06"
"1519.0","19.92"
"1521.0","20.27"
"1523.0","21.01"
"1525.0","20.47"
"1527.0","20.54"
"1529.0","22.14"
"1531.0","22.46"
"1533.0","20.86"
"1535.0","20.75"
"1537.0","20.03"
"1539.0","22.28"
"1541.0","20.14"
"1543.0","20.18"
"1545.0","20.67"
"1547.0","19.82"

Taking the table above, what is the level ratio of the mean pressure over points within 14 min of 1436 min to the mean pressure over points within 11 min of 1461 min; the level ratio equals 0.77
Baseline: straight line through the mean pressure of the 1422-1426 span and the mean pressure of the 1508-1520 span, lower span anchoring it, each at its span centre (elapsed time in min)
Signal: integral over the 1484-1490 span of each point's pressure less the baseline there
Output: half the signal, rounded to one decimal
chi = -4.1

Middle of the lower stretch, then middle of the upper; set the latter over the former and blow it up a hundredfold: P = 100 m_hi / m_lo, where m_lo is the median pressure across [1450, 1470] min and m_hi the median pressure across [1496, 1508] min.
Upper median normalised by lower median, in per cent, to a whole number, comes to 108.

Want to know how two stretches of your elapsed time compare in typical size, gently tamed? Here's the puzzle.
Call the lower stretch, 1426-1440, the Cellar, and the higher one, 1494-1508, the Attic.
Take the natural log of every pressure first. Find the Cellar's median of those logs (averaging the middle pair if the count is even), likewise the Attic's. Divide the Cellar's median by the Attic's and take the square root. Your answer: 0.93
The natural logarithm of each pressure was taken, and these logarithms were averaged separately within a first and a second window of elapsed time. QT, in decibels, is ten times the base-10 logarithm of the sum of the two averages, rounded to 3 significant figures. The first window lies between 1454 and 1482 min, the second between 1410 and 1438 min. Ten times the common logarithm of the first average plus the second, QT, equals 7.73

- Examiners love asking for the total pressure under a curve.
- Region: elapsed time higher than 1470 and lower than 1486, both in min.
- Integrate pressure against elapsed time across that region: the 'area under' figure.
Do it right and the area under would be 325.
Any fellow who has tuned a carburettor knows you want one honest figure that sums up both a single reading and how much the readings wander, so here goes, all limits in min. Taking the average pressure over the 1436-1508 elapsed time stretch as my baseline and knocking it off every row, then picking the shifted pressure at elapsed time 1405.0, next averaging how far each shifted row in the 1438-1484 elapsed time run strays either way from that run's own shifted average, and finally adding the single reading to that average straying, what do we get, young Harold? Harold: 3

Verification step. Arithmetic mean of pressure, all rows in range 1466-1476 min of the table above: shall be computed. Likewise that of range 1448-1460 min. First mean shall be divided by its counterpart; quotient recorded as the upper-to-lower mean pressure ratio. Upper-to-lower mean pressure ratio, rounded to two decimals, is 1.07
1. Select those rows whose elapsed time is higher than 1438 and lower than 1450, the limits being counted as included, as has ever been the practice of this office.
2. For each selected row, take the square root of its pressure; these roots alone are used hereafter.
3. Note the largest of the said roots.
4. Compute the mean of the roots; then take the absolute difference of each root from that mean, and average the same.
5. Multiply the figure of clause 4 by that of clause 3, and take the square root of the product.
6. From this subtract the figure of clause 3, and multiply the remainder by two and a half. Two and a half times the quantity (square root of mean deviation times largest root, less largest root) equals -8.1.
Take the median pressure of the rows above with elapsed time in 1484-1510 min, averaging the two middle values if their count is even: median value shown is 21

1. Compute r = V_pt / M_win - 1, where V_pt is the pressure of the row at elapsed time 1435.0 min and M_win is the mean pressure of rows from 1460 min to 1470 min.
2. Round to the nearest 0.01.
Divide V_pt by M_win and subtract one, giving -0.39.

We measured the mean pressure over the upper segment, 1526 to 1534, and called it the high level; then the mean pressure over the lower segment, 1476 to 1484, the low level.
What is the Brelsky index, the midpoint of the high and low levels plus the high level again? 42.4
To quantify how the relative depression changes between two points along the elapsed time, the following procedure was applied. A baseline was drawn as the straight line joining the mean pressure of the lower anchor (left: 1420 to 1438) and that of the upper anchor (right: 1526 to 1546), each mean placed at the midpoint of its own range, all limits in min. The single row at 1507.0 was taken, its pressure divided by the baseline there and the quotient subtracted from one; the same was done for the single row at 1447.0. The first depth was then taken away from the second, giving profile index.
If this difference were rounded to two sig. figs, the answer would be 0.23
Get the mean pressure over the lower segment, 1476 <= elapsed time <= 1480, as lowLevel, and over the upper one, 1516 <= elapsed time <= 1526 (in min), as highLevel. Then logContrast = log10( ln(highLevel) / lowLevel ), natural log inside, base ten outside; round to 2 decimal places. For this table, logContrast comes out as -0.82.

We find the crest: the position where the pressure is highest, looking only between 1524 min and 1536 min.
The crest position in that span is 1531.0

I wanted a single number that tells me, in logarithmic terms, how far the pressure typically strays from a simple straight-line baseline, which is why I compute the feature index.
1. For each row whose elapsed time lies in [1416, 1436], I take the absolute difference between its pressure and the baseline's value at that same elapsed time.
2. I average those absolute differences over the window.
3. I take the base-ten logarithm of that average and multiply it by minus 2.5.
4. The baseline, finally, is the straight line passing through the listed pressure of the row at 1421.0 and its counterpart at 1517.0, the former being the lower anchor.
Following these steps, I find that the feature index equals -1.1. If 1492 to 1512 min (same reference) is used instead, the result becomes -0.1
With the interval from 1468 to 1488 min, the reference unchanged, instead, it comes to 0.3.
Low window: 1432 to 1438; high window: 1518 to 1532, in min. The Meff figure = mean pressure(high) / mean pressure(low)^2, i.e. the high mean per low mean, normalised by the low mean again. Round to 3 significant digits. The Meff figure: 0.114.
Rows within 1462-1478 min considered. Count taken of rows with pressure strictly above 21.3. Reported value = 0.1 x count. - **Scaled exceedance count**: 0.20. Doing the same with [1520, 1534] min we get 0.20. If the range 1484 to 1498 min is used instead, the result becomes 0.30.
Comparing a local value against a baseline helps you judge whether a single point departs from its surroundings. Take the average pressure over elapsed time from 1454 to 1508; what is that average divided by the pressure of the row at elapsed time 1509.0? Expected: 0.94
